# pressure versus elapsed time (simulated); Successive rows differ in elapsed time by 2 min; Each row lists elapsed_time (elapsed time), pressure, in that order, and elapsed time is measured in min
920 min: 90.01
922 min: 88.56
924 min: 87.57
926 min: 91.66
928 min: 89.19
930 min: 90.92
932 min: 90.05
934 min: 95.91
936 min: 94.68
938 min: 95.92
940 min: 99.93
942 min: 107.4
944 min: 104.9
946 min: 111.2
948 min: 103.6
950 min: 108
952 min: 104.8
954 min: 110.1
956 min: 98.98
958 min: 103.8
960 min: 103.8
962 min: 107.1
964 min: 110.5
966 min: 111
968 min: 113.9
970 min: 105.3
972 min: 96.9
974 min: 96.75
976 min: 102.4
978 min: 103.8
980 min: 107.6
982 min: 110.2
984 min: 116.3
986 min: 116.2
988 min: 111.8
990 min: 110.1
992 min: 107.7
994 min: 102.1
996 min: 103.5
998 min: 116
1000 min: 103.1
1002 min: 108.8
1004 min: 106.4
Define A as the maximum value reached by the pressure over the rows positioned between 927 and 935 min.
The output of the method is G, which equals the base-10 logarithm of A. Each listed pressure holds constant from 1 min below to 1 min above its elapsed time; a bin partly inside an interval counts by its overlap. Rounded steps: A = 95.91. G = 1.98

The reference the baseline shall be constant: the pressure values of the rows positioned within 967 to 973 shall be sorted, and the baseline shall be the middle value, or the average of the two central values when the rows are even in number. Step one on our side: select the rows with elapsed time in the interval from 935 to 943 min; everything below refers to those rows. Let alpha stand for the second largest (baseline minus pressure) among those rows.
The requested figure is 9.4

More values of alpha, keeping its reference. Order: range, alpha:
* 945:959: 1.7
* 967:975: 8.4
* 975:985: 1.5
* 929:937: 14.4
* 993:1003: 2.2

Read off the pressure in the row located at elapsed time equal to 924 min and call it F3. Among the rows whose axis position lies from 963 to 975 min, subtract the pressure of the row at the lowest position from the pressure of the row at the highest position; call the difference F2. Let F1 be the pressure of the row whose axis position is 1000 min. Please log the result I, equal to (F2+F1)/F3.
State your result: 1.02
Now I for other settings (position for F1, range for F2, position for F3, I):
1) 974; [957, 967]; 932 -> 1.15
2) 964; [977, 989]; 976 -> 1.16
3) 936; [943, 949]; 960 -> 0.90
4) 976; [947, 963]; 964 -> 0.96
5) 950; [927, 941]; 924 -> 1.36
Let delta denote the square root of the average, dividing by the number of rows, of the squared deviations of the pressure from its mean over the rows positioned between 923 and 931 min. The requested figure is 1.6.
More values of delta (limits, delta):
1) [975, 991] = 4.8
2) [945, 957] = 4.2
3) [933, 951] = 5.7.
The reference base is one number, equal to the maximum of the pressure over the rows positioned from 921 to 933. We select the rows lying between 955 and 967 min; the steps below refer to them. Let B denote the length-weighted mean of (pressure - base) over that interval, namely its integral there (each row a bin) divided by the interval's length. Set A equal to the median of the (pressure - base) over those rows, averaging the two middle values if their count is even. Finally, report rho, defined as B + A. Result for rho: 28.0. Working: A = 13.8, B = 14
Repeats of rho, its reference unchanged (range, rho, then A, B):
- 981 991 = 41.4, 20.1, 21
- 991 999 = 29.6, 13.9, 16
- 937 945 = 21.1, 10.8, 10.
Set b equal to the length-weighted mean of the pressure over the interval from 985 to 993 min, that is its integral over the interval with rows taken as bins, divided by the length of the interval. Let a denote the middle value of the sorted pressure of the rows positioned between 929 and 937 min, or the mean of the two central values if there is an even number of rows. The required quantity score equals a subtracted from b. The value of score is 19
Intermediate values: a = 93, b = 111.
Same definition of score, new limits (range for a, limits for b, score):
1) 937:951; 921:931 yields -15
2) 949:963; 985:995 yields 5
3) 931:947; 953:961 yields 6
